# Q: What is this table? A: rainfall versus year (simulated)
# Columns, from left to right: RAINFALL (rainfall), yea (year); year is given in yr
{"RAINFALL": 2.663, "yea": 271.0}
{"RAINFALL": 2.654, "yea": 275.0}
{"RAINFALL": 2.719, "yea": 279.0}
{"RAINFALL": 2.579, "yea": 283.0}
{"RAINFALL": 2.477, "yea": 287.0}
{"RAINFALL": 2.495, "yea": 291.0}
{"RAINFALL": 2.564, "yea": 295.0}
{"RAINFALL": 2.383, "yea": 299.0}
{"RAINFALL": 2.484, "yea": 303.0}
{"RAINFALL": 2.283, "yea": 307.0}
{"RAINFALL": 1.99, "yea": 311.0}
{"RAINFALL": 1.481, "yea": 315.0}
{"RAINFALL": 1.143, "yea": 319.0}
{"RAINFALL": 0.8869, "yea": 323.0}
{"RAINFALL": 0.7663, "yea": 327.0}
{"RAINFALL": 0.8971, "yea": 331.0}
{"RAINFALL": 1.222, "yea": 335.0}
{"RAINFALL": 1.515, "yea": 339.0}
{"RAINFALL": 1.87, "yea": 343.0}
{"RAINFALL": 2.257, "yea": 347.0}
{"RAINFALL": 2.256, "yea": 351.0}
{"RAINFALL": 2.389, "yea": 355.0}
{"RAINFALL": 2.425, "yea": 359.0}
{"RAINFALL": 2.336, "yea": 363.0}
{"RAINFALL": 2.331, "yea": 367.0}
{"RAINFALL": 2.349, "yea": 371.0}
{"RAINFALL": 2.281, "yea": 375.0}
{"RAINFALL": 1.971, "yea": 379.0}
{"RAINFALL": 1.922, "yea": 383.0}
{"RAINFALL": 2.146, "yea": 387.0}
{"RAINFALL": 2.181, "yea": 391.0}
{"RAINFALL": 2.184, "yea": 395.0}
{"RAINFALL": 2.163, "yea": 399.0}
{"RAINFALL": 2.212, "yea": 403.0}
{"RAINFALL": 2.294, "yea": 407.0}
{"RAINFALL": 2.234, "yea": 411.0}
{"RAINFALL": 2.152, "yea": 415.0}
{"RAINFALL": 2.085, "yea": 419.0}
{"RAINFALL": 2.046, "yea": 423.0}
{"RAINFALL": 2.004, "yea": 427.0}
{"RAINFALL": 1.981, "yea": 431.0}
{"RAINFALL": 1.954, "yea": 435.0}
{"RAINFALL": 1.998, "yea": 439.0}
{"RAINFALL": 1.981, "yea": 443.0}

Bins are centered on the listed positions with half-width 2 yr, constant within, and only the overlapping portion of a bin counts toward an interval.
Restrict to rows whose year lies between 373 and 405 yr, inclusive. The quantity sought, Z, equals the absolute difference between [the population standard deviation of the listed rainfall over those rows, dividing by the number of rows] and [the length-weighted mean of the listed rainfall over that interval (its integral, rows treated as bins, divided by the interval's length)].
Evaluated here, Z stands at 2.02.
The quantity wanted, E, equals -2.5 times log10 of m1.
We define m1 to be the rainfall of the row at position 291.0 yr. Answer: -0.99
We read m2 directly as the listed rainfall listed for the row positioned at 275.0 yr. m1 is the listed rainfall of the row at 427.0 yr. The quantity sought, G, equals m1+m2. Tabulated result 4.66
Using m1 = 2.004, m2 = 2.654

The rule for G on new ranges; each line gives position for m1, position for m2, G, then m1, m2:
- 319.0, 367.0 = 3.47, 1.143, 2.331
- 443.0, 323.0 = 2.87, 1.981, 0.8869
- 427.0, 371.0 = 4.35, 2.004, 2.349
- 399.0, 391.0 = 4.34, 2.163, 2.181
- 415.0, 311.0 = 4.14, 2.152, 1.99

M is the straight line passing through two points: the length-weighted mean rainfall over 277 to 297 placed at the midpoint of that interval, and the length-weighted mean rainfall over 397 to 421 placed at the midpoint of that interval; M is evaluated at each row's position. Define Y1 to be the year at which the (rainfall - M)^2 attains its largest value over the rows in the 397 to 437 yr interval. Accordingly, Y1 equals 435.0 yr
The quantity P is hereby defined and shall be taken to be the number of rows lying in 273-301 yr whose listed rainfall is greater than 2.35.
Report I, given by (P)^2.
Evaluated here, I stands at 49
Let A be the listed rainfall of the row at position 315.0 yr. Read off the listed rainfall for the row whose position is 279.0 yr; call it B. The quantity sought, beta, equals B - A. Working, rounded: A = 1.481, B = 2.719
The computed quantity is 1.2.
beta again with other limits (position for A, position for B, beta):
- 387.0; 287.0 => 0.3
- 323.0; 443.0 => 1.1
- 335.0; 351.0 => 1.0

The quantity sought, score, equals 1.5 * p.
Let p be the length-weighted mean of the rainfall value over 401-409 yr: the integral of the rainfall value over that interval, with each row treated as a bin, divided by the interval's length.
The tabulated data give 3.4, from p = 2.3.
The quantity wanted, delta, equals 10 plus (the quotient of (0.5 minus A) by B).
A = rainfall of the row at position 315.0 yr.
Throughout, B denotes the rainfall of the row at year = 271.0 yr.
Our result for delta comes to 9.63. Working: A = 1.481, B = 2.663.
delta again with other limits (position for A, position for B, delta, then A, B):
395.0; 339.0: 8.89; 2.184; 1.515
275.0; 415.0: 9.00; 2.654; 2.152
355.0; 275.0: 9.29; 2.389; 2.654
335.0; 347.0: 9.68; 1.222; 2.257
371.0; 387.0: 9.14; 2.349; 2.146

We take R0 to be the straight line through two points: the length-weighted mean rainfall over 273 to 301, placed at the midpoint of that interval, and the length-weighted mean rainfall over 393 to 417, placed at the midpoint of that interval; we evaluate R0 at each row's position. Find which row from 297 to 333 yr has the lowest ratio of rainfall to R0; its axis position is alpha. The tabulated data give 327.0 yr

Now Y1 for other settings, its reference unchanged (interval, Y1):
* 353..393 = 383.0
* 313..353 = 327.0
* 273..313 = 311.0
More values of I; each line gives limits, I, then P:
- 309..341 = 0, 0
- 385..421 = 0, 0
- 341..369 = 4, 2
